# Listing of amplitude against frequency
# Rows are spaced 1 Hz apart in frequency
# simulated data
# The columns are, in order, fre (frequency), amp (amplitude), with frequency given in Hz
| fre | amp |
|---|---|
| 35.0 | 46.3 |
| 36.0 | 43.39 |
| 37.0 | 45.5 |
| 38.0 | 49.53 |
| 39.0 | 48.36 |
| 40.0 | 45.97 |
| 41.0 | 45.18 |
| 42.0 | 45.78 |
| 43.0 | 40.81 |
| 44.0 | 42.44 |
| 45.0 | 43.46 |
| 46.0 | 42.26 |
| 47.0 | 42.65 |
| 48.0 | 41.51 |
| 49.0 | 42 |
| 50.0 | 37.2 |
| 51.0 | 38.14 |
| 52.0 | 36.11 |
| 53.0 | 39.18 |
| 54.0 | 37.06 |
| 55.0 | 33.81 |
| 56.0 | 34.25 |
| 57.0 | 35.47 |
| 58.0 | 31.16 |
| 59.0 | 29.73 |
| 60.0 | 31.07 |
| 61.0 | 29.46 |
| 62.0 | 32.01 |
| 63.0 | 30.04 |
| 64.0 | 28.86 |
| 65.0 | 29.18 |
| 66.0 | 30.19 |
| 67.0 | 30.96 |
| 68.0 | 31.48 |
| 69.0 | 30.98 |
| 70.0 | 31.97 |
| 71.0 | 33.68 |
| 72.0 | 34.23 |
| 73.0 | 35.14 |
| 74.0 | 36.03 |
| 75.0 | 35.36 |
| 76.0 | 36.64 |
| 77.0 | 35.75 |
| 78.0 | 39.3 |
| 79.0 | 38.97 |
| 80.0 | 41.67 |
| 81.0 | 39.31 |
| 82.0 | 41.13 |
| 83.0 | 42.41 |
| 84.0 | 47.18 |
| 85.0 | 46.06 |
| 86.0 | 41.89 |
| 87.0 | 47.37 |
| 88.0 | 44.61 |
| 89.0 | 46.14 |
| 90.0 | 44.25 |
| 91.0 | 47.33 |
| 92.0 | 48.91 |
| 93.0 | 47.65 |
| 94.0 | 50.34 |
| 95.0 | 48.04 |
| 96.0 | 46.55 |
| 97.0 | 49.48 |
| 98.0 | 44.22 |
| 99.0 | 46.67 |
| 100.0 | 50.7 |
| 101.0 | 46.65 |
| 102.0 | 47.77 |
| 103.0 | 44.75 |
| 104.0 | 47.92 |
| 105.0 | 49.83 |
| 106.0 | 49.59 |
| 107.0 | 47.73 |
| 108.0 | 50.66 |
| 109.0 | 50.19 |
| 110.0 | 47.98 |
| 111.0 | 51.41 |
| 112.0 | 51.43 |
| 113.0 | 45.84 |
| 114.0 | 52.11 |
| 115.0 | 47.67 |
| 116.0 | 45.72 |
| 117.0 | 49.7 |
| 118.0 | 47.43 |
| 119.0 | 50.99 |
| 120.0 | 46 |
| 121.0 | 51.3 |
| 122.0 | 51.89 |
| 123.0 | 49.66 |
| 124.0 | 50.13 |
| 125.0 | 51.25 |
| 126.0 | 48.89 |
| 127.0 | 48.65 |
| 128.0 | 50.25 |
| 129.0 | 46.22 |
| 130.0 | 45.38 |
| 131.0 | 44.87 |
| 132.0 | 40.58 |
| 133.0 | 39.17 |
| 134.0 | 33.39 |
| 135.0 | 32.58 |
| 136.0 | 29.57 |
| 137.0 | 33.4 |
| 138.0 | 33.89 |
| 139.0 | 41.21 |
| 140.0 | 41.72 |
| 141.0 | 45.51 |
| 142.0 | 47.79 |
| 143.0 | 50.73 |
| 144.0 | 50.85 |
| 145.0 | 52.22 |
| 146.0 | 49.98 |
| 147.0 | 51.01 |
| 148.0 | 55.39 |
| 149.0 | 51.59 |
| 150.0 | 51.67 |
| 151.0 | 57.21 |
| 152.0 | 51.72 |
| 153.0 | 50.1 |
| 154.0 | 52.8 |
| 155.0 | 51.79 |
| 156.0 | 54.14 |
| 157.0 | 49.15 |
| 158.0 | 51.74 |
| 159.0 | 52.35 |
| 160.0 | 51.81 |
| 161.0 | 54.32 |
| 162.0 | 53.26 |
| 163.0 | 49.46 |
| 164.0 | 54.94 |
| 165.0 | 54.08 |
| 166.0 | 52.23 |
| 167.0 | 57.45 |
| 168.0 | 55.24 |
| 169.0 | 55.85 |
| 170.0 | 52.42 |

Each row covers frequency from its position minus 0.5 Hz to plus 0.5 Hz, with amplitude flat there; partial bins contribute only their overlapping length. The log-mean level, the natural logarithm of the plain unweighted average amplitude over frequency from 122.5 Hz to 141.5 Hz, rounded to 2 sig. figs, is 3.7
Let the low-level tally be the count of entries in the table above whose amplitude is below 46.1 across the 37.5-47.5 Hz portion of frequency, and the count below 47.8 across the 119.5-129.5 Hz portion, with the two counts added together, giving 10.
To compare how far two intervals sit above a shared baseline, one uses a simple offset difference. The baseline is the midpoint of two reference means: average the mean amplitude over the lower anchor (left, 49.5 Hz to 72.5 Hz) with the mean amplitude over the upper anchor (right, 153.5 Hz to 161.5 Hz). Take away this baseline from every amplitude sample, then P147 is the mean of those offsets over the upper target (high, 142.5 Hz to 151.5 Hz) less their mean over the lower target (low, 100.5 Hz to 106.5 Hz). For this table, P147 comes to 4.5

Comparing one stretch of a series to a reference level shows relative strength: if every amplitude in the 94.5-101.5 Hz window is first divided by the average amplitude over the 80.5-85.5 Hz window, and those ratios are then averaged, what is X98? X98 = 1.10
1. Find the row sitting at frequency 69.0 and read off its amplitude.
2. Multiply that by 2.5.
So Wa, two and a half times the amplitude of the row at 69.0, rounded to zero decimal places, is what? 77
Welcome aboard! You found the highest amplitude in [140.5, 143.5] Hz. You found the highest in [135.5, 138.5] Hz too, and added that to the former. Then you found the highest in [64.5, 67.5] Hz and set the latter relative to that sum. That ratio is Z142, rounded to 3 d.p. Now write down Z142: 0.366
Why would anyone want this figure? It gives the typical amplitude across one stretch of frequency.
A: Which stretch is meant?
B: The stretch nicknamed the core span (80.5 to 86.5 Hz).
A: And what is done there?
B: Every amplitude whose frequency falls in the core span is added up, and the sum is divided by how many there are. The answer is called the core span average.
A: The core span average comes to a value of 43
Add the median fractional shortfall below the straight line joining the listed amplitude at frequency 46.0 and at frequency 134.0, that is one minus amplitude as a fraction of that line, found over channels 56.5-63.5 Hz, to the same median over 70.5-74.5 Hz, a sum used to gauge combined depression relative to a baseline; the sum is 0.4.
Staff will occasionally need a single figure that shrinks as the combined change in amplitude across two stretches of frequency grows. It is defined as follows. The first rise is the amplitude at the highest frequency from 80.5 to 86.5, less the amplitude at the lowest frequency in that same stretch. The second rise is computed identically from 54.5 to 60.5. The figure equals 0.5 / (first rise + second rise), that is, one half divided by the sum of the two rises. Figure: -3.1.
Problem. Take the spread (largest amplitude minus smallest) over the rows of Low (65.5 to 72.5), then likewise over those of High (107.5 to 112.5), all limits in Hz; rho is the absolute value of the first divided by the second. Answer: 1.2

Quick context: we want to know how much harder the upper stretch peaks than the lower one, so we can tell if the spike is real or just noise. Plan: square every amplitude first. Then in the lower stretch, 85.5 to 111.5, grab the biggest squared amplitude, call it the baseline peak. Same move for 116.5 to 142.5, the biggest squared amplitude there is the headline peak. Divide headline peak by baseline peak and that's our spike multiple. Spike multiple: 1.02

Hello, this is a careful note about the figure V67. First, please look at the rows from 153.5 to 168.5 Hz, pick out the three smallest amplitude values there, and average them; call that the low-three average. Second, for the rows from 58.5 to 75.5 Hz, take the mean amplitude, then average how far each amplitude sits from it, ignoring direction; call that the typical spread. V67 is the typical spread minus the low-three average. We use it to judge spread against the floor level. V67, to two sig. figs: -48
